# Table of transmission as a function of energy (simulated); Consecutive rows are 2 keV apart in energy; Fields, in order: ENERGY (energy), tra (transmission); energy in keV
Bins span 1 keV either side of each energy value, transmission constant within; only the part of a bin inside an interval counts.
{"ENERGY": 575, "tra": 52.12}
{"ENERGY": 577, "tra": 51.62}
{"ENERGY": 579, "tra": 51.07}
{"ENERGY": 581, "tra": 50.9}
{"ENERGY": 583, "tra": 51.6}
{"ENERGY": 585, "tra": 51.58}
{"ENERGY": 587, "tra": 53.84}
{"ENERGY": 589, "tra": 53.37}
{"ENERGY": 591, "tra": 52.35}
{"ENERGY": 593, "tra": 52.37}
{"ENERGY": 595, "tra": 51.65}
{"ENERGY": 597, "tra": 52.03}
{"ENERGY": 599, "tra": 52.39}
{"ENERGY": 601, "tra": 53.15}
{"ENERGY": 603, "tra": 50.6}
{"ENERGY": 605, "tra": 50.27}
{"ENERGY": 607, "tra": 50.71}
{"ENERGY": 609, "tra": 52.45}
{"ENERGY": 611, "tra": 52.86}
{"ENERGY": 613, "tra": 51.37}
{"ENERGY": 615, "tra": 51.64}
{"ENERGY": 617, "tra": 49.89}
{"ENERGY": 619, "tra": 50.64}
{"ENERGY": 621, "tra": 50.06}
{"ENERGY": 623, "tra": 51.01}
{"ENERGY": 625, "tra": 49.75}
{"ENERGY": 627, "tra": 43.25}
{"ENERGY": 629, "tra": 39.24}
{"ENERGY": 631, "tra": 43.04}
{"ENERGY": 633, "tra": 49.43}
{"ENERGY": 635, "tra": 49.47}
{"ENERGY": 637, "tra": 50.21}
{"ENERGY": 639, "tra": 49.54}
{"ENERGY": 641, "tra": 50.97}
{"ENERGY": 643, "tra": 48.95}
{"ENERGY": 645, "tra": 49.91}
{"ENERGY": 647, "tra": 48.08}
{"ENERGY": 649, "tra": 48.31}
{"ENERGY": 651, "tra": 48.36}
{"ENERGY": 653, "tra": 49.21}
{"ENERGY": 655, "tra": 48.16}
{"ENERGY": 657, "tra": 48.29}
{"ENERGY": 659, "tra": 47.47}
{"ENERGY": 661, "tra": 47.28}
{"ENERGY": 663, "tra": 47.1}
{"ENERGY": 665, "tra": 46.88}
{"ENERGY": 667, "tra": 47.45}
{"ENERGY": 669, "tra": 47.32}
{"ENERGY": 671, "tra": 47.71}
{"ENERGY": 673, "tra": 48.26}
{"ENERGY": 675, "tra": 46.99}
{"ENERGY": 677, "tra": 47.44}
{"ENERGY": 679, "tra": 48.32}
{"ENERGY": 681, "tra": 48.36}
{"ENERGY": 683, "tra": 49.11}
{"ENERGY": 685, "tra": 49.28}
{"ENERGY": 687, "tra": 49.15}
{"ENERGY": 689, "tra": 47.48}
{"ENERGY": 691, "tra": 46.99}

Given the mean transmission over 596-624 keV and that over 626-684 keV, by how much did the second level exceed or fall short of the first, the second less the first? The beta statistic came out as -3.6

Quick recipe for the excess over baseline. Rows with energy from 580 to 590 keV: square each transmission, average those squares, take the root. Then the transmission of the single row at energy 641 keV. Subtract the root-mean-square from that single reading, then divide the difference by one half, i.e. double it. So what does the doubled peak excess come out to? -3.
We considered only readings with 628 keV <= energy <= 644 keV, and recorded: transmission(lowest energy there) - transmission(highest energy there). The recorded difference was -10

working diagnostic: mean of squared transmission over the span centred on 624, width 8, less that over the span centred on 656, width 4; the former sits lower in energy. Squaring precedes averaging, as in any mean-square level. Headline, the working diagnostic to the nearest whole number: 38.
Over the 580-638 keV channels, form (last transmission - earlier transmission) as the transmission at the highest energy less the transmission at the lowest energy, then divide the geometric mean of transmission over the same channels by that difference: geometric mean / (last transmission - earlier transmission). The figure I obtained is -73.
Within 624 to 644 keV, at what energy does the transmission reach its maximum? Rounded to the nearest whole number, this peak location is 641 keV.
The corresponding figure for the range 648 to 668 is 653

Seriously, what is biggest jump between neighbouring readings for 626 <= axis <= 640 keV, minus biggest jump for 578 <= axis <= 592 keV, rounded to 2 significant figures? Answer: 4.1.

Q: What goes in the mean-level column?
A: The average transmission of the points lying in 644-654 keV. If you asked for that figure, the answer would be 48.8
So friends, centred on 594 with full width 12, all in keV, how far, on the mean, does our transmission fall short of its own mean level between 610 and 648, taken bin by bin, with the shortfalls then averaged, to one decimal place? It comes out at -3.4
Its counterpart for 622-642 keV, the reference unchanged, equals 1.3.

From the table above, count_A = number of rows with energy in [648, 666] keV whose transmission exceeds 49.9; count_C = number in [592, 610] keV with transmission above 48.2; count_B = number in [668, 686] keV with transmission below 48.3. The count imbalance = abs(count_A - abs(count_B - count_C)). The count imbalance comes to 4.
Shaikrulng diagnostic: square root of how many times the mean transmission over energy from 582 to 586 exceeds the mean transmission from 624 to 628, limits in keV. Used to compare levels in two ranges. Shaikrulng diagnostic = 1.05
